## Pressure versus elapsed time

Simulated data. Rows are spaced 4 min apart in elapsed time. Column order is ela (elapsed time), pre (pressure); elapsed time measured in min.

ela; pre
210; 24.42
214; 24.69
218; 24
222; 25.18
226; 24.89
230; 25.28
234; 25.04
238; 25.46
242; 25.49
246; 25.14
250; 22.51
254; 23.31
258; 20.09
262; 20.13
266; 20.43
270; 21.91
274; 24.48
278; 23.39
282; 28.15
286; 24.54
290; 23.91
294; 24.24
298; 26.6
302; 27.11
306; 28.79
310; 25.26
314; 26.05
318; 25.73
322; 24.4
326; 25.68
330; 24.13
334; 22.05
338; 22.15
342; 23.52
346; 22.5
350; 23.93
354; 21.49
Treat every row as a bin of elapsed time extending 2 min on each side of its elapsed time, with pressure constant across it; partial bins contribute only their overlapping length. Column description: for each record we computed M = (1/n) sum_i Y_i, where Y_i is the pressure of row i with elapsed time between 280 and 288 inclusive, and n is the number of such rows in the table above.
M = 26.3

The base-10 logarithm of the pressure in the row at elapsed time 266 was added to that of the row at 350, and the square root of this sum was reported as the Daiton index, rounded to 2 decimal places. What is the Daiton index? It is 1.64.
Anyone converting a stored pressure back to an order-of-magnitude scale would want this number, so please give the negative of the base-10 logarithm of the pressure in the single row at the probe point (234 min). -1.40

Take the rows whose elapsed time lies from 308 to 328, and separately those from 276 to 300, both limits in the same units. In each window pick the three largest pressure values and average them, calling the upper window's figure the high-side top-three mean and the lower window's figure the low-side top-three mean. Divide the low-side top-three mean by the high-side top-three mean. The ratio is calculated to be 1.02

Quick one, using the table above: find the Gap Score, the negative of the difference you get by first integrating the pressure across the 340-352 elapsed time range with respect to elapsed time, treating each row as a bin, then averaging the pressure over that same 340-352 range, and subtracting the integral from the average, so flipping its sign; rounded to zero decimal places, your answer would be 256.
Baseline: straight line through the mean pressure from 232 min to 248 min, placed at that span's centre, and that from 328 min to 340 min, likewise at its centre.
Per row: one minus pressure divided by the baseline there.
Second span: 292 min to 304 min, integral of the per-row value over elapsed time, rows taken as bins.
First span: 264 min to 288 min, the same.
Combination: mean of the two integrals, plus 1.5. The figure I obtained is 1.2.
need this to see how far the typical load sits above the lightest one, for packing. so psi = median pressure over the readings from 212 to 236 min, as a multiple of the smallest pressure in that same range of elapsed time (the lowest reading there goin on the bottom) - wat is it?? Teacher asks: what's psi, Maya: 1.04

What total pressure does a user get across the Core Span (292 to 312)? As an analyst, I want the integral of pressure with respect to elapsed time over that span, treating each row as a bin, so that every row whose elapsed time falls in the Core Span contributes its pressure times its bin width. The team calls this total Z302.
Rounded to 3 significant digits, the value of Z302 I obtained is 528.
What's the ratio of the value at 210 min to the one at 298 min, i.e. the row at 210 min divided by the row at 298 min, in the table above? 0.92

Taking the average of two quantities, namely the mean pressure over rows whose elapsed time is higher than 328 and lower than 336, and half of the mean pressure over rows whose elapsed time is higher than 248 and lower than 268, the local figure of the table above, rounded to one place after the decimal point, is 16.9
